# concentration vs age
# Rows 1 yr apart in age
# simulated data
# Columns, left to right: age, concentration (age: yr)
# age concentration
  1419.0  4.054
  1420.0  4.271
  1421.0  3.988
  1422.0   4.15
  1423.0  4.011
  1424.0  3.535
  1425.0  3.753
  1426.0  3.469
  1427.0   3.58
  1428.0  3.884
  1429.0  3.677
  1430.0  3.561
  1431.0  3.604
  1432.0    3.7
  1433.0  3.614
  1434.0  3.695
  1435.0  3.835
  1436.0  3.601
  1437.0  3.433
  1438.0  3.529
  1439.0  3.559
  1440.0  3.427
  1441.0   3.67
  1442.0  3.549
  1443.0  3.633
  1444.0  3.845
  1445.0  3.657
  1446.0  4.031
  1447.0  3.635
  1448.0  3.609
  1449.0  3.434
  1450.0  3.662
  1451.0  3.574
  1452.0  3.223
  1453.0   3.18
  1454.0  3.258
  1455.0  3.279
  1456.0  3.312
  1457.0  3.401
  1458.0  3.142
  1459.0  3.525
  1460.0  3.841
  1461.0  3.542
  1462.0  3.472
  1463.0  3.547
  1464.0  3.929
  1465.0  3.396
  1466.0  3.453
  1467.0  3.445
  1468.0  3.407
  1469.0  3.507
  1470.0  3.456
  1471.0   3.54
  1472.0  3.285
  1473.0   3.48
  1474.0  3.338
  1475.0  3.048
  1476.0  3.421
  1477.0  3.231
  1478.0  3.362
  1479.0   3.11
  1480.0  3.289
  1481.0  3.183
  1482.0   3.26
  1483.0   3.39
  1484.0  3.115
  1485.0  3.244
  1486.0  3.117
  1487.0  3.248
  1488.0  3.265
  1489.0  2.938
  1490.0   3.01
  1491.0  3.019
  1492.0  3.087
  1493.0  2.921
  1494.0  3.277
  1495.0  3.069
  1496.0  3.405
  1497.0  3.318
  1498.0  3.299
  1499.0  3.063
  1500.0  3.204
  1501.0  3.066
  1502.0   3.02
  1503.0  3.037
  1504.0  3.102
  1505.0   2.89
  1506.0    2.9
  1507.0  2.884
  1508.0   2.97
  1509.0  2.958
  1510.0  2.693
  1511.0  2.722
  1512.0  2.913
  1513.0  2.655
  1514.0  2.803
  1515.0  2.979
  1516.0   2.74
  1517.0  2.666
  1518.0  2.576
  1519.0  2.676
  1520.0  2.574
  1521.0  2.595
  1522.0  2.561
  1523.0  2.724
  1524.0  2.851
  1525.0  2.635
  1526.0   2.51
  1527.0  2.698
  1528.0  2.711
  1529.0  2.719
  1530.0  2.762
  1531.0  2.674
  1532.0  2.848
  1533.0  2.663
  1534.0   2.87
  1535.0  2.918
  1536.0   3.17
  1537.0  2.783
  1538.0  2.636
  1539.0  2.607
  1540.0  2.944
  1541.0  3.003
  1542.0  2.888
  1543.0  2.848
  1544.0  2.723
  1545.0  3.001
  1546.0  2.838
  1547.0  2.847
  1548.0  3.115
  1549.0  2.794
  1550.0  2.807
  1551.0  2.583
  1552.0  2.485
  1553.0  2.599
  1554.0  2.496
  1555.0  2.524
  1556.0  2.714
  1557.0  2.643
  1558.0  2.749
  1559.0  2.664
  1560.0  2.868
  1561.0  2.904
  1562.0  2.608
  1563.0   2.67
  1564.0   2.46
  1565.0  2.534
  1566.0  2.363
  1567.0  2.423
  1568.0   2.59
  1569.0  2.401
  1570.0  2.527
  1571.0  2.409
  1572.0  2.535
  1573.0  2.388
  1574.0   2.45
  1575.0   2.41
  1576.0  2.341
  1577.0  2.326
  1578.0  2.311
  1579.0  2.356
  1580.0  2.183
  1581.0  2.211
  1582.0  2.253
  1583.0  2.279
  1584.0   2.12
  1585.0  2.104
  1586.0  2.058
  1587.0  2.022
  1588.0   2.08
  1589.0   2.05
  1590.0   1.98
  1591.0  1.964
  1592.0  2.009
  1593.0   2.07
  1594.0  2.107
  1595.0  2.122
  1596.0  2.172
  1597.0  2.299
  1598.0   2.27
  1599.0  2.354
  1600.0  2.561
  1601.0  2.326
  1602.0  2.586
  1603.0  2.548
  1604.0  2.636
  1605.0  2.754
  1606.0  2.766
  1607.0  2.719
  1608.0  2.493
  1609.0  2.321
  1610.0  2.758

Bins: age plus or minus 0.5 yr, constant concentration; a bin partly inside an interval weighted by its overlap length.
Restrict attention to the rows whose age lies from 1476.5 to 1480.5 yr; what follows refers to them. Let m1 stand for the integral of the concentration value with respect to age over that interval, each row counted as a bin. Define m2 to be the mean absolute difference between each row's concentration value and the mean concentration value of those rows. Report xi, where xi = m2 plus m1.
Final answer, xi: 13.1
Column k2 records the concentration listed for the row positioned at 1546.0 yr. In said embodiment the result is 2.838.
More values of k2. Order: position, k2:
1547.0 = 2.847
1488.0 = 3.265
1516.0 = 2.74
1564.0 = 2.46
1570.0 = 2.527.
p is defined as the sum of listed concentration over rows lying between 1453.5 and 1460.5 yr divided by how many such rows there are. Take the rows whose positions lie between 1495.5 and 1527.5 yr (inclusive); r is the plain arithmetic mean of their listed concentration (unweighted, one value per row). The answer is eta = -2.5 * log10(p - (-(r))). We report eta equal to -1.99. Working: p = 3.4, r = 2.87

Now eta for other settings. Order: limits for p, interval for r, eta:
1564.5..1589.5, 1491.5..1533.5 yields -1.78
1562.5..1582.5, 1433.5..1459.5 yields -1.93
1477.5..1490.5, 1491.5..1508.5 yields -2.00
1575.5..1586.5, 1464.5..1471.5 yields -1.89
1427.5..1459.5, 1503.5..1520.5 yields -2.01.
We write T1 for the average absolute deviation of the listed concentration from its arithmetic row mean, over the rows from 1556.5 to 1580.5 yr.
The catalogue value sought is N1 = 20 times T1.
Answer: 2.9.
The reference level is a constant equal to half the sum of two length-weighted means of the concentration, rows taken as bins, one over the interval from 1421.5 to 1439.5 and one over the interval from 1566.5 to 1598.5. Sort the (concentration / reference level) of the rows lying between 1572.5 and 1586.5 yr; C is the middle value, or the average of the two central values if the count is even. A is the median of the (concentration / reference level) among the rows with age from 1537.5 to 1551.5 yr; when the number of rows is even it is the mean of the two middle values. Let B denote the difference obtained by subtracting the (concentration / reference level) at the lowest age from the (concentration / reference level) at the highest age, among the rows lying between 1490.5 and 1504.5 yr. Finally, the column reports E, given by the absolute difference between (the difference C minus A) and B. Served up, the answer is 0.21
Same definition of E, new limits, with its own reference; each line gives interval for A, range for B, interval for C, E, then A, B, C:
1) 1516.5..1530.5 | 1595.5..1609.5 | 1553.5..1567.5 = 0.07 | 0.90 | 0.05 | 0.89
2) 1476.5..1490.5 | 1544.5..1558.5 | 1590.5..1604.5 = 0.24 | 1.09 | -0.09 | 0.77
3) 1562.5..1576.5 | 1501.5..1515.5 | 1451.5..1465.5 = 0.34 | 0.82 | -0.01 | 1.15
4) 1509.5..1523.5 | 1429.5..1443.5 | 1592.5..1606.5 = 0.14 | 0.91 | 0.02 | 0.79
